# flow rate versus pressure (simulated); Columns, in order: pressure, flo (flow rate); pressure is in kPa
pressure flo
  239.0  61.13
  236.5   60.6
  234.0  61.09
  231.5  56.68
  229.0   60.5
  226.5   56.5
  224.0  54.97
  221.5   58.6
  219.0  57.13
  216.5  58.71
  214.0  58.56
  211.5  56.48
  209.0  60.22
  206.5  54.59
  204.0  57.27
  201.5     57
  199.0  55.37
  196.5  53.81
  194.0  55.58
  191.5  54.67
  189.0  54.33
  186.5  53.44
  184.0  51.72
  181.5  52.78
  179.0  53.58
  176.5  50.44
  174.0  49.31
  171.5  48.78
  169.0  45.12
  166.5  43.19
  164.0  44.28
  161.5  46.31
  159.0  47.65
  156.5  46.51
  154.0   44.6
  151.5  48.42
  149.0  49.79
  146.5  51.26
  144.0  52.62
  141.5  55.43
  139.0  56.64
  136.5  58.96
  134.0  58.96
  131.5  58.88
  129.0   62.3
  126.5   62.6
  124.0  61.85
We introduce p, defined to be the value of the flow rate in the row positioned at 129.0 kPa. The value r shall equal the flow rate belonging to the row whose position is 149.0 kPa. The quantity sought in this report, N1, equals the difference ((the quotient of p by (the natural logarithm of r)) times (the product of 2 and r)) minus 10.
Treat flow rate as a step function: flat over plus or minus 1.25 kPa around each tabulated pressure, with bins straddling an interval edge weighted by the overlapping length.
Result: 1578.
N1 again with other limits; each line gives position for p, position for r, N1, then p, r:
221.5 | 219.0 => 1645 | 58.6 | 57.13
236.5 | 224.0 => 1653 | 60.6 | 54.97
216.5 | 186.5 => 1567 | 58.71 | 53.44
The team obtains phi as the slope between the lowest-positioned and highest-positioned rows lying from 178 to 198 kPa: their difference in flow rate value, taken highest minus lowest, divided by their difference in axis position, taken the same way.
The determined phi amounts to 0.01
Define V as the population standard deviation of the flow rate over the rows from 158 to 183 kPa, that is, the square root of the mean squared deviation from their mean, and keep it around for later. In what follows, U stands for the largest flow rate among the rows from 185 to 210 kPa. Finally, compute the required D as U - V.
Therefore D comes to 56.9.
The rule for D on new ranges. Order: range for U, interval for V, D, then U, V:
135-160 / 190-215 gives 57.1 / 58.96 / 1.9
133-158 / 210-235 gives 57.1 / 58.96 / 1.8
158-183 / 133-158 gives 48.8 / 53.58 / 4.8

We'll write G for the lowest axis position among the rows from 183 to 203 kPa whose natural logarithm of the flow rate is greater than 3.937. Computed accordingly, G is 184.0 kPa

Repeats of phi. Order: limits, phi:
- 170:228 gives 0.14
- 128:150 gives -0.63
